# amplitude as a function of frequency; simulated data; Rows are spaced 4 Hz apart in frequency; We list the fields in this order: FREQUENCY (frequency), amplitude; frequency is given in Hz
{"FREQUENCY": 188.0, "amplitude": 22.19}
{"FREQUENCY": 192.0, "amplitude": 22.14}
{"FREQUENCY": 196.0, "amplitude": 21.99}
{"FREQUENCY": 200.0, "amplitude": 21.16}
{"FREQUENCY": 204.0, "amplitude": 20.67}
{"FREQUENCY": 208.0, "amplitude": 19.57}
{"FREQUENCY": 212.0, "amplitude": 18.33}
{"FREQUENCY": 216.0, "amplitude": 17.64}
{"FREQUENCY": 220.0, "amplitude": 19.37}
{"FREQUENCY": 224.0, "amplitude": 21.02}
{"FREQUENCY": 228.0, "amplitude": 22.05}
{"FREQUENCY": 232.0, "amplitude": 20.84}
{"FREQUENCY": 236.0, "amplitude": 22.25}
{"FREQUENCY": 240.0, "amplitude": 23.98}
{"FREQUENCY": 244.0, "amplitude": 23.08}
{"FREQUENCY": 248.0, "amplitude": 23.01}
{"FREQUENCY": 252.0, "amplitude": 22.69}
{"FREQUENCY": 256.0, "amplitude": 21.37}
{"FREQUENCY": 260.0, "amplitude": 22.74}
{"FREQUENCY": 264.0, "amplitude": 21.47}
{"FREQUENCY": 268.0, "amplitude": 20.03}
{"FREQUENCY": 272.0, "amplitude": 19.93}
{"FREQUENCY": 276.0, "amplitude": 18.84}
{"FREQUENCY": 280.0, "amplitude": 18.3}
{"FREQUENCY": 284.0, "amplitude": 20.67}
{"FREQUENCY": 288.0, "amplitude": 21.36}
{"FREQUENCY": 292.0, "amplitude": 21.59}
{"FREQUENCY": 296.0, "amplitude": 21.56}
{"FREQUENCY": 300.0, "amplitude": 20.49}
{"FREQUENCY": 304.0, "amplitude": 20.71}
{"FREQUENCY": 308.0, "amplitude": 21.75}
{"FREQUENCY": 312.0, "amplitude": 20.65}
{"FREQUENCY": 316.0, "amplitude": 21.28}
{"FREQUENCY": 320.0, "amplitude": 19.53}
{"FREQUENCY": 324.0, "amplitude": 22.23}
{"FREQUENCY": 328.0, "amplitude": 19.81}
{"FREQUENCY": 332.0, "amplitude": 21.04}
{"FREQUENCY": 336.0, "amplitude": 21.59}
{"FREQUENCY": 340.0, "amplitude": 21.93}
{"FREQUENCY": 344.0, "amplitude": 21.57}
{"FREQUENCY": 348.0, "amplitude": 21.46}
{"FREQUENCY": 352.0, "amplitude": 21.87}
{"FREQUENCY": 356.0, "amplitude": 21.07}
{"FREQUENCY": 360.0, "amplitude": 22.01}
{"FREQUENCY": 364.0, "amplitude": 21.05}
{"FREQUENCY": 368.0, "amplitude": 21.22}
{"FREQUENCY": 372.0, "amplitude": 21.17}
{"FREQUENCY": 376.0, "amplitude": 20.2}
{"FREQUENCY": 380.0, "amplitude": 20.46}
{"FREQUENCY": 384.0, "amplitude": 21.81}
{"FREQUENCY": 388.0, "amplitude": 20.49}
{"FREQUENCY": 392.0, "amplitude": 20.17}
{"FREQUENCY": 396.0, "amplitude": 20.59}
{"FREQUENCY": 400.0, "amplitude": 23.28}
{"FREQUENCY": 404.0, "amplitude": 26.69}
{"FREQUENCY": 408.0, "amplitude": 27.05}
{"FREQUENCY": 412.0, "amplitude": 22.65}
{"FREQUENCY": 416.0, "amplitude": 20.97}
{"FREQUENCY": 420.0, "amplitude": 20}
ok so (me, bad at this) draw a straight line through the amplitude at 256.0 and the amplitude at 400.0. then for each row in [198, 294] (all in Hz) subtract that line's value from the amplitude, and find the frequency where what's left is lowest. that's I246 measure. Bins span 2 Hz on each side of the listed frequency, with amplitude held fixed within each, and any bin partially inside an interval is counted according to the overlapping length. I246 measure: 280.0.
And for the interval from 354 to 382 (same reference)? 376.0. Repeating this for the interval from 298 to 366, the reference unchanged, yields 320.0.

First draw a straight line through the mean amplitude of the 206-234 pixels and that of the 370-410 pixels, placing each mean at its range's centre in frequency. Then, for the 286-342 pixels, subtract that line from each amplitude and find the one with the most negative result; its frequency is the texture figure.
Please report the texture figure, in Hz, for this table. 320.0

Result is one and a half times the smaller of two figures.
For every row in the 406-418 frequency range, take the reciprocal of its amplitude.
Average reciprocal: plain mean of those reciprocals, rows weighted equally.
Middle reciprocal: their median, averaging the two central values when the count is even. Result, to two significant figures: 0.064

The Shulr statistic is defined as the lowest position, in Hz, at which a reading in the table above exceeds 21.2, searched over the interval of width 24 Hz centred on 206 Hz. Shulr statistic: 196.0 Hz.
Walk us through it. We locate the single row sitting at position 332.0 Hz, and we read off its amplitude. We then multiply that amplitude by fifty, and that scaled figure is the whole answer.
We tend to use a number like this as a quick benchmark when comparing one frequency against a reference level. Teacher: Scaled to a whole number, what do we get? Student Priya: 1052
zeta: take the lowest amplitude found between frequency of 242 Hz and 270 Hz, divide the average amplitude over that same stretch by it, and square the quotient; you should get 1.21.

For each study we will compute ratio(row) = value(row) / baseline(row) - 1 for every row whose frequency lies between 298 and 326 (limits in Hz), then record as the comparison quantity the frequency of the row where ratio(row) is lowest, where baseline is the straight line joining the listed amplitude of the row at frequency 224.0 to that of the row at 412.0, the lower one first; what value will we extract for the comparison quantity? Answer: 320.0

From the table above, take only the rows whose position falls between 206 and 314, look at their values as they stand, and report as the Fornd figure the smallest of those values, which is 17.64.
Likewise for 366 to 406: 20.17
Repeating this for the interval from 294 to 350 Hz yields 19.53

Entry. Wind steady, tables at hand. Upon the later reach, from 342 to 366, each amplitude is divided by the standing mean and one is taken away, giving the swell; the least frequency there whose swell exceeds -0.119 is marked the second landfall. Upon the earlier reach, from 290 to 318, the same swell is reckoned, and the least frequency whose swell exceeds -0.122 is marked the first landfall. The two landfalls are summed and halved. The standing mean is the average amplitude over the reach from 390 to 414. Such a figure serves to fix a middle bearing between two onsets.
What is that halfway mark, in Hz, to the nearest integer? 318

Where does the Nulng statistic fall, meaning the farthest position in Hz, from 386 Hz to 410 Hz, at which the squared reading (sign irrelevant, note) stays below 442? 396.0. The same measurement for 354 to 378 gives 376.0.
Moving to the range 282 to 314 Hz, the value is 312.0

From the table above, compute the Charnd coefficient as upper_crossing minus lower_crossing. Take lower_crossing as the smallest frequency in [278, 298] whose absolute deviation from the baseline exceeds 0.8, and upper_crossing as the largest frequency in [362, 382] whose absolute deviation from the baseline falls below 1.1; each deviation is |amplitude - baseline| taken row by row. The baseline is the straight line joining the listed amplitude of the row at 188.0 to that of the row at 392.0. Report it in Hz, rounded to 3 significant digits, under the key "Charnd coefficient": 100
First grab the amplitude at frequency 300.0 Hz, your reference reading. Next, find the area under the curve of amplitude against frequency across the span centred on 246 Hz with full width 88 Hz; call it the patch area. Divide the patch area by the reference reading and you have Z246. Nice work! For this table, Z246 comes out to 90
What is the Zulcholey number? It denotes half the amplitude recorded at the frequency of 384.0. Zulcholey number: 10.9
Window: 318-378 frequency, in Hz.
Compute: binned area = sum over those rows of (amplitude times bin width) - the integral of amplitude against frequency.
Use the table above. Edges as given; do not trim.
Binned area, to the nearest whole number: 1271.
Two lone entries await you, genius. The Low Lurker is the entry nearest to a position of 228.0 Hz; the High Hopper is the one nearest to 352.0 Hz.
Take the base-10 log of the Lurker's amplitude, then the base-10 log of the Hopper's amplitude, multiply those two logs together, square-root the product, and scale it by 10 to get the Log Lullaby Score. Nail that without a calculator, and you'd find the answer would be 13.4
